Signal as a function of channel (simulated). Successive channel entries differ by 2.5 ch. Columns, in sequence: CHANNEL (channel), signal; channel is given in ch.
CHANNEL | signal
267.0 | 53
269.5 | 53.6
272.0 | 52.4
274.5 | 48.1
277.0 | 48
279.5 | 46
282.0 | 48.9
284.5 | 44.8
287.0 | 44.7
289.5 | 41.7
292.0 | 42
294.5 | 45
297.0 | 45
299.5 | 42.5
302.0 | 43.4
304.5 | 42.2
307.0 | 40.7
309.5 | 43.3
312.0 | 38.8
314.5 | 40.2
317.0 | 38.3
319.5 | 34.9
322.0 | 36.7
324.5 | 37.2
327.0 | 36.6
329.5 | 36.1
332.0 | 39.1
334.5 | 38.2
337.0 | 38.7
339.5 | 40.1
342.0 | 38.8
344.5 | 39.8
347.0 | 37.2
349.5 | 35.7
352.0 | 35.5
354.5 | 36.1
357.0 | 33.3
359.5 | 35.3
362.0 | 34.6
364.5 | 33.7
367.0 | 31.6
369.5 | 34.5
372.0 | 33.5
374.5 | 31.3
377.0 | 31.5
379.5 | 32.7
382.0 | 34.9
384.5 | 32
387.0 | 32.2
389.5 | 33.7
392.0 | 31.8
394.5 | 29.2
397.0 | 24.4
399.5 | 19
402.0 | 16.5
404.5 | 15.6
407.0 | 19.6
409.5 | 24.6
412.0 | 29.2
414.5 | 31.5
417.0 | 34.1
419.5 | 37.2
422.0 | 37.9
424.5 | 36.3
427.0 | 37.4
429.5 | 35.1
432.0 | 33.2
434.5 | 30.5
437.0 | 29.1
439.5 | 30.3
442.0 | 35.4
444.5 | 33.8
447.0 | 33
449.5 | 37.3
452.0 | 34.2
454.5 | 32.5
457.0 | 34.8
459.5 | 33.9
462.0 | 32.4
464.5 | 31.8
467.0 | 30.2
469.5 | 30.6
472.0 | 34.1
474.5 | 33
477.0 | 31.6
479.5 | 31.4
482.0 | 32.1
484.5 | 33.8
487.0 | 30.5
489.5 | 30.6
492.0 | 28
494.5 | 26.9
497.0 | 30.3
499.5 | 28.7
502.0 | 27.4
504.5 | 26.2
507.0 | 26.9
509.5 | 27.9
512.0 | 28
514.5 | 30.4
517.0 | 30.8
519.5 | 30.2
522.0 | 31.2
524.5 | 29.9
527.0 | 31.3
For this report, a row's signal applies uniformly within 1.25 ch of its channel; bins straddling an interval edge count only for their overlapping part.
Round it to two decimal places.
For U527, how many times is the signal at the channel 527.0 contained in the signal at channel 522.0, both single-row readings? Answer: 1.00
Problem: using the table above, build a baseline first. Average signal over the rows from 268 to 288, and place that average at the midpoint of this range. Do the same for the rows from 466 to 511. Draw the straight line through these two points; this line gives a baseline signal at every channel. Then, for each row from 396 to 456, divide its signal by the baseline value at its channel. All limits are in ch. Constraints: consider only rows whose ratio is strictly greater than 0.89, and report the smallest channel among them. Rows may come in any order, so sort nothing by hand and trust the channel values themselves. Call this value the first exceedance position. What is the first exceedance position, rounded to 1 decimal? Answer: 417.0 ch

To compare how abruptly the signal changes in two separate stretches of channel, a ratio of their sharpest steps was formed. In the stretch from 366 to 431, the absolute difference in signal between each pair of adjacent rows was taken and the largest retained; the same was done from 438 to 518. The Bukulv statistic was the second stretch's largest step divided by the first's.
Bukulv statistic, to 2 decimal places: 0.94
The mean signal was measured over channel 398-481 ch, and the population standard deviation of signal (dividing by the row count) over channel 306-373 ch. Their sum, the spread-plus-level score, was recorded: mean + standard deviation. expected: 33.8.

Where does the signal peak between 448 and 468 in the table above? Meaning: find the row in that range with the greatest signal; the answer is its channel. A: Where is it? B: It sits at 449.5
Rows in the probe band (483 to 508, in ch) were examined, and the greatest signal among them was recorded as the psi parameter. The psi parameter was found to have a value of 33.8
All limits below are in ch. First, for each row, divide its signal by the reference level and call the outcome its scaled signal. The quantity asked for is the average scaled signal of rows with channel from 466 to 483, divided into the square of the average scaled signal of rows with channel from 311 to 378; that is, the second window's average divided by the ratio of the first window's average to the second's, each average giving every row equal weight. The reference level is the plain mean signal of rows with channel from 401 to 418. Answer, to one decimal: 1.7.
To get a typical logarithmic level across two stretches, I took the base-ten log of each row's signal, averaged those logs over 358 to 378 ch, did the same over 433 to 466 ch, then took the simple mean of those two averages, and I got 1.52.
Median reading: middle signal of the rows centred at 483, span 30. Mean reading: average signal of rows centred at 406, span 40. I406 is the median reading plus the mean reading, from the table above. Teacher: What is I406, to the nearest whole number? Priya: 59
